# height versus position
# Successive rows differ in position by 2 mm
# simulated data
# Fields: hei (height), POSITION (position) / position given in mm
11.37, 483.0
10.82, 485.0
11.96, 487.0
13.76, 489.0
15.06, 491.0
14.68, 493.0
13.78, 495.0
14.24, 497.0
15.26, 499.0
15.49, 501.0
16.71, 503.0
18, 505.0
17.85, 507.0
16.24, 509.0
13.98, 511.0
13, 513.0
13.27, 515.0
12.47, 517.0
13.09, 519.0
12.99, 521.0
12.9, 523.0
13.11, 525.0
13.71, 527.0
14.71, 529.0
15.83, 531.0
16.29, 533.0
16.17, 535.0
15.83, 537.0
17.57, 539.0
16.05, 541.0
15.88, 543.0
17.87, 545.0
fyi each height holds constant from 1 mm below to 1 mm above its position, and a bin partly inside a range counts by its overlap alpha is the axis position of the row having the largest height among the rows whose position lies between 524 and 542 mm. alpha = 539.0 mm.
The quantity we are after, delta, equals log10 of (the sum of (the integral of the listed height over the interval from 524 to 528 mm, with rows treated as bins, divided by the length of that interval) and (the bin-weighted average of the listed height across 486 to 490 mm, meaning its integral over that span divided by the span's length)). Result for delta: 1.419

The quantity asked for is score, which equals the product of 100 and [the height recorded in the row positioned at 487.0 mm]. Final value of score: 1196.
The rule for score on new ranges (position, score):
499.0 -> 1526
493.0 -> 1468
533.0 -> 1629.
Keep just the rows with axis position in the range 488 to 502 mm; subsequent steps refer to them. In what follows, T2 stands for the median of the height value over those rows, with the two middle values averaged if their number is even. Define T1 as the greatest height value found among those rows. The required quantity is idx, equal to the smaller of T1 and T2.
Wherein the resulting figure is 14.7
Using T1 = 15.49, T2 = 14.7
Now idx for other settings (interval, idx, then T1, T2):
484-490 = 12.0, 13.76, 12.0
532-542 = 16.2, 17.57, 16.2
